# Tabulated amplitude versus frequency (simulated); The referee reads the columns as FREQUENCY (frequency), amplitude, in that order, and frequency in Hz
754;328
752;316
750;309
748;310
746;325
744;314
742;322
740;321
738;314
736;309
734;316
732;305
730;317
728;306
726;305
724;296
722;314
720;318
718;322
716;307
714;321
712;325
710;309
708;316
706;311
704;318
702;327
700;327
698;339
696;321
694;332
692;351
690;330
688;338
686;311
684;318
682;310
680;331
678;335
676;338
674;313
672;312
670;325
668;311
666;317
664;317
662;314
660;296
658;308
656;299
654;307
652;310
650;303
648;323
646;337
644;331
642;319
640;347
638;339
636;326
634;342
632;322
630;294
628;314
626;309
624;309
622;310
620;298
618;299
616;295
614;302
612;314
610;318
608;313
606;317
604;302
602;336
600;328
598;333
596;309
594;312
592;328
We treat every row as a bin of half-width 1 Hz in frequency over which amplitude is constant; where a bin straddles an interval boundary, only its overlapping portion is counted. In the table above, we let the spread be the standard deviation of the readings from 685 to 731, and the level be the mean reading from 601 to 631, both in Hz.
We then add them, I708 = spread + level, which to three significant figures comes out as 321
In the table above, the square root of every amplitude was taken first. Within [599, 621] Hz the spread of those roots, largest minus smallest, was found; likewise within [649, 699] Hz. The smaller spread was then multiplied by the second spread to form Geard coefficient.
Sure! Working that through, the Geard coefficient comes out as 1.8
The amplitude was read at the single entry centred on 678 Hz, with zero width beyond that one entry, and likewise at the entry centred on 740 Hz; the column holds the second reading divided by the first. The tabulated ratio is 0.96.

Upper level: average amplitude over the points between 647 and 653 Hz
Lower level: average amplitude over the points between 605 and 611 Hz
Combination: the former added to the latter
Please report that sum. 628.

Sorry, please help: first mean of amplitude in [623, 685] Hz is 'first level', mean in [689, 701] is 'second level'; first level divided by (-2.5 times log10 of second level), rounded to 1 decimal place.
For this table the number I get -50.5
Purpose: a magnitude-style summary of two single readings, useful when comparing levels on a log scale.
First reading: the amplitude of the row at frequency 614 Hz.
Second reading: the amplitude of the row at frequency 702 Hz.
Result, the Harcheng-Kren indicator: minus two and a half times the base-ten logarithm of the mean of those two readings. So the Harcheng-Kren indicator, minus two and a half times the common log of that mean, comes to -6.24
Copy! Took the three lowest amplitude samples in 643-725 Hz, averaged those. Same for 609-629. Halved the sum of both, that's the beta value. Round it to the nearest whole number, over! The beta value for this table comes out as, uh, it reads 297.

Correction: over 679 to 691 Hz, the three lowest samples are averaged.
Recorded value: 313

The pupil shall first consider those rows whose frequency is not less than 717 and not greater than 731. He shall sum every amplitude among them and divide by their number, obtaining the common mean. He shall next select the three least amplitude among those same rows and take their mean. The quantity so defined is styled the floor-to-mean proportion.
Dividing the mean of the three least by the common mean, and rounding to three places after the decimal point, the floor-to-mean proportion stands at 0.972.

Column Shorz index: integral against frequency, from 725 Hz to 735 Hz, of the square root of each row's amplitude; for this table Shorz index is 176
